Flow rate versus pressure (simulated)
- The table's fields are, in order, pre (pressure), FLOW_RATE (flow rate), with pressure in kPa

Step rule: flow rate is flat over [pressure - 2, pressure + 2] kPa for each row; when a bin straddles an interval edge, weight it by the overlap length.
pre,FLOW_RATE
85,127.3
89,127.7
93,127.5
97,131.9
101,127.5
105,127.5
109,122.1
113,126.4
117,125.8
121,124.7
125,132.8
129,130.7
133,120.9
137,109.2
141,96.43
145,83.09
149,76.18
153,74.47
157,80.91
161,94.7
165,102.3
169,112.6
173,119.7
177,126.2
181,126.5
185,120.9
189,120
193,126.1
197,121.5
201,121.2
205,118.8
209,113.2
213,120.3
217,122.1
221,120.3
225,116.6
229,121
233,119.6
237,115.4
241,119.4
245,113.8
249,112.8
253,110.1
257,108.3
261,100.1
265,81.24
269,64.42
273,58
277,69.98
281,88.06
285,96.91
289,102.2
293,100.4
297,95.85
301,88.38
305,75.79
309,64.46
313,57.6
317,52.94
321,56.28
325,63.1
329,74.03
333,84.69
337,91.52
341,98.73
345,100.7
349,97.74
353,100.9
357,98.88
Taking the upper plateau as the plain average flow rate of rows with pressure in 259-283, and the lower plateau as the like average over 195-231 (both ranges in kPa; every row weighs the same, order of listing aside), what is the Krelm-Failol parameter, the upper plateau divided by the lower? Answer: 0.64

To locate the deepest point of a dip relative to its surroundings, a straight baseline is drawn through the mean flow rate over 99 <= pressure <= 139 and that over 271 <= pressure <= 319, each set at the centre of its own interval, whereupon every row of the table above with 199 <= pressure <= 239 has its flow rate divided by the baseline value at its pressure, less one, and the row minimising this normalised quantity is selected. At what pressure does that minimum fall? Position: 209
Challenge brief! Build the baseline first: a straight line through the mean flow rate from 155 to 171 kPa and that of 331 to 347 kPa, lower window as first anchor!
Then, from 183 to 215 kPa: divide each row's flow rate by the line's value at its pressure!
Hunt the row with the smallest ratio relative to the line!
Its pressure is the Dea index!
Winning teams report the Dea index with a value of 209 kPa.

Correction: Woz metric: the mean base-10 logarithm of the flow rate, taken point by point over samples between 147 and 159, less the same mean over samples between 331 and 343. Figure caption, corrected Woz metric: -0.07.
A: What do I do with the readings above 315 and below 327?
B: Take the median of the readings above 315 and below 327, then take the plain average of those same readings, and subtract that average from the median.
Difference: -1.2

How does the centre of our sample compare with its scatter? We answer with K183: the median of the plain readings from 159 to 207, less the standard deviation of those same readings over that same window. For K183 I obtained 111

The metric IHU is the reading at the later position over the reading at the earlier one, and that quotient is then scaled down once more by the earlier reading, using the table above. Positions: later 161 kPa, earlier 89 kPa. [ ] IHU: 0.0058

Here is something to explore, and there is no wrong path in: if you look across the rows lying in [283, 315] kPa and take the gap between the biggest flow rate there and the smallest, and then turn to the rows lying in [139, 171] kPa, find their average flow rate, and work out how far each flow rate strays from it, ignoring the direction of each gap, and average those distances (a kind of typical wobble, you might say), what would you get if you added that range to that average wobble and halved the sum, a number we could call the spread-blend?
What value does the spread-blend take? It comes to 28.0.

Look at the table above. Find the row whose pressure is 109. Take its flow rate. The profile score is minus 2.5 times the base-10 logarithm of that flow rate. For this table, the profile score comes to -5.2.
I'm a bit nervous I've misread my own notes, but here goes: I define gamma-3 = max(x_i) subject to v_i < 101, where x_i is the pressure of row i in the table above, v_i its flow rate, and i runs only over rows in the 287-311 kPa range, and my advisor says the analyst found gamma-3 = 309 kPa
